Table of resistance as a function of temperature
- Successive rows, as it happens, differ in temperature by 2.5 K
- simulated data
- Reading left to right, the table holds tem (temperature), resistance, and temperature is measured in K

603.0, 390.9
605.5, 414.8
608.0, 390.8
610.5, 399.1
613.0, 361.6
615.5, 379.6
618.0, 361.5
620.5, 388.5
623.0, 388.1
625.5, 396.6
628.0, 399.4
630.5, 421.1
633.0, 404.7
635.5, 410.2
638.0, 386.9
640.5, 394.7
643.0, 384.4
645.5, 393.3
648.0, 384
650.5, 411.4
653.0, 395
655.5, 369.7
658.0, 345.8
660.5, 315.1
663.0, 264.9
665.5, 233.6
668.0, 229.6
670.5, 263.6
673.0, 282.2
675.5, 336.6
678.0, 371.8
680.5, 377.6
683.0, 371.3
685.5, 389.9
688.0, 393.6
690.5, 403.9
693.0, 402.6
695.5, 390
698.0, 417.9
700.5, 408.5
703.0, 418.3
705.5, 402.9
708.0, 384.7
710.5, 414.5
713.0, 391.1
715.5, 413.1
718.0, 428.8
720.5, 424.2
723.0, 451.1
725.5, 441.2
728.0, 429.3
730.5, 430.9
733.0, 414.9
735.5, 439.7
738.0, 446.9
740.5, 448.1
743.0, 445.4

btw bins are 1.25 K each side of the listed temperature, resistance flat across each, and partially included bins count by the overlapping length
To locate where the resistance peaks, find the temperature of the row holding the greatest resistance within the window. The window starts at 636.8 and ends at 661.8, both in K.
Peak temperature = 650.5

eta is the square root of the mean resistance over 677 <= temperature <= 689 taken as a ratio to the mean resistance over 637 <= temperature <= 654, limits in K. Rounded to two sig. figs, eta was 0.98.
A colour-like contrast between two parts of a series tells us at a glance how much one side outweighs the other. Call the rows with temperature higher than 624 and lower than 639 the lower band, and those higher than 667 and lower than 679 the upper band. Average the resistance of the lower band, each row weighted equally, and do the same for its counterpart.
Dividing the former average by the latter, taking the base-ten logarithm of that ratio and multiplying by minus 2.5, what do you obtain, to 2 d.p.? -0.33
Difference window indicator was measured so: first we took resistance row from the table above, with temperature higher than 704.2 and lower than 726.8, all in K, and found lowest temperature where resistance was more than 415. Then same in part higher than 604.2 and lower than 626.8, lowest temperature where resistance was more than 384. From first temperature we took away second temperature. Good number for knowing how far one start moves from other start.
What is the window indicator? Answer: 112.5 K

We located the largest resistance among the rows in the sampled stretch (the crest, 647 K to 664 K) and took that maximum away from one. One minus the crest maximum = -410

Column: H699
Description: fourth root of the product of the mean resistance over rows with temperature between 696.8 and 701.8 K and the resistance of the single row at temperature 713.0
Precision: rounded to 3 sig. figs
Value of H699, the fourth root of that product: 20.0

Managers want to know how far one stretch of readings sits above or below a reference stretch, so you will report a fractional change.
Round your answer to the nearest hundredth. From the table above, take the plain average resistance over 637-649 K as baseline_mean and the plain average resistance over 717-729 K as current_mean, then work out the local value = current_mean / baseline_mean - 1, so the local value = 0.12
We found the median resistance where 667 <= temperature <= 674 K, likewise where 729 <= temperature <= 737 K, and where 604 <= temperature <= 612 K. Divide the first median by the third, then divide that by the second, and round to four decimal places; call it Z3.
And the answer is 0.0015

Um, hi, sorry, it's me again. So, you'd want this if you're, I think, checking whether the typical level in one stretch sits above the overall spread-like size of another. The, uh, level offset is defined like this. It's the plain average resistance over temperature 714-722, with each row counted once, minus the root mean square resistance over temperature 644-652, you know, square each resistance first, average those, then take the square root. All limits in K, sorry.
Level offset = 26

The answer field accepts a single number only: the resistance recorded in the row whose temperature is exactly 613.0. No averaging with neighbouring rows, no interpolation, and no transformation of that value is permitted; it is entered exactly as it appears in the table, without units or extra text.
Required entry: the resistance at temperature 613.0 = 361.6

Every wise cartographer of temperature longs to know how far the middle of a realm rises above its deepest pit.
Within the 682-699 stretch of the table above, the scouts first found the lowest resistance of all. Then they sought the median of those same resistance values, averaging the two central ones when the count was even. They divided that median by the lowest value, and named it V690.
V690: 1.060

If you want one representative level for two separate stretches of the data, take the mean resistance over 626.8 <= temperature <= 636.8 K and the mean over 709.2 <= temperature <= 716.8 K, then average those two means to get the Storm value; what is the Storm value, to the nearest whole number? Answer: 408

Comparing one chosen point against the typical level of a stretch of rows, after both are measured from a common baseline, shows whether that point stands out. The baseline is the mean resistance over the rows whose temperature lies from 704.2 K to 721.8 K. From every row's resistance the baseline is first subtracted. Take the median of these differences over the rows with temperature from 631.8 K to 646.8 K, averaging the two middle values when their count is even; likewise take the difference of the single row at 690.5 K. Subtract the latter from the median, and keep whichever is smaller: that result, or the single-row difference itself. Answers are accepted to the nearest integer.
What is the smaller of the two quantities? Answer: -10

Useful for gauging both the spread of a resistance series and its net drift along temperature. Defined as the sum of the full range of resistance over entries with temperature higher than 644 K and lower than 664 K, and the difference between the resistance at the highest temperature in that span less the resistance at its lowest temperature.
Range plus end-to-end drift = 18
